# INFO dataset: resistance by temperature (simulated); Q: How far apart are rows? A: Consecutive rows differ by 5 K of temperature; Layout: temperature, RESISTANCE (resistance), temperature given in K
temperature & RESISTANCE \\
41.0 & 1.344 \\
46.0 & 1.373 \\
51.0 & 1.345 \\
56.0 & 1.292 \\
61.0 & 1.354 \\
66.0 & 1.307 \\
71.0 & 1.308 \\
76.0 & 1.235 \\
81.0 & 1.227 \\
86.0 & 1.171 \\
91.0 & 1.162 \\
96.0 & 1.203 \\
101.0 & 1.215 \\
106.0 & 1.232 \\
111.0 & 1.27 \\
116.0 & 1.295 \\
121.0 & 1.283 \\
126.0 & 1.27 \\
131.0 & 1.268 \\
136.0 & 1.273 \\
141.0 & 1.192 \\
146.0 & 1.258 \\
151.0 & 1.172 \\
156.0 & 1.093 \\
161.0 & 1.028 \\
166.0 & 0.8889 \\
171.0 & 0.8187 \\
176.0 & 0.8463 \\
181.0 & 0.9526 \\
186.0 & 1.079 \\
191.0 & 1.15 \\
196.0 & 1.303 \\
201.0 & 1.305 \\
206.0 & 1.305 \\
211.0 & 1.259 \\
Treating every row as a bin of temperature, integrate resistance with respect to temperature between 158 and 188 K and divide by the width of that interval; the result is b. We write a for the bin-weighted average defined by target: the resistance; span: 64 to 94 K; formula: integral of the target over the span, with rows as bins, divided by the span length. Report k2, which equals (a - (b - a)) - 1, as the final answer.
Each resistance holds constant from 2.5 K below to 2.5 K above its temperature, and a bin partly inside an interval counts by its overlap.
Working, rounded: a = 1.23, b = 0.936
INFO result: 0.53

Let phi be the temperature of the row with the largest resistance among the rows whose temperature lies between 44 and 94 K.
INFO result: 46.0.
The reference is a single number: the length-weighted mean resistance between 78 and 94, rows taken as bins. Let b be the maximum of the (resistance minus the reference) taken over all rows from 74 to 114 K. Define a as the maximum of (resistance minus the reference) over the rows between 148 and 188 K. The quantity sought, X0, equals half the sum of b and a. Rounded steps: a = -0.02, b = 0.081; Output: 0.03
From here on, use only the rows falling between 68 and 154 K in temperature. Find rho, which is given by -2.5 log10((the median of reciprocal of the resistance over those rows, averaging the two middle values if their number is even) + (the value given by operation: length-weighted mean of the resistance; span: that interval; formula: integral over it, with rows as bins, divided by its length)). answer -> -0.778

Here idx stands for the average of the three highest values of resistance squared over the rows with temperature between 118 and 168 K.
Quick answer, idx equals 1.63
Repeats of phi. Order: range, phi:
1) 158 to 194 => 191.0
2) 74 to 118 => 116.0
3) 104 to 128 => 116.0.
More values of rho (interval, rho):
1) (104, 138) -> -0.784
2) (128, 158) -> -0.768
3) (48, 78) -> -0.792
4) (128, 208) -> -0.743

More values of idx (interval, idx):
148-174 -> 1.21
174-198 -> 1.39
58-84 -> 1.75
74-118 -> 1.61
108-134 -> 1.65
